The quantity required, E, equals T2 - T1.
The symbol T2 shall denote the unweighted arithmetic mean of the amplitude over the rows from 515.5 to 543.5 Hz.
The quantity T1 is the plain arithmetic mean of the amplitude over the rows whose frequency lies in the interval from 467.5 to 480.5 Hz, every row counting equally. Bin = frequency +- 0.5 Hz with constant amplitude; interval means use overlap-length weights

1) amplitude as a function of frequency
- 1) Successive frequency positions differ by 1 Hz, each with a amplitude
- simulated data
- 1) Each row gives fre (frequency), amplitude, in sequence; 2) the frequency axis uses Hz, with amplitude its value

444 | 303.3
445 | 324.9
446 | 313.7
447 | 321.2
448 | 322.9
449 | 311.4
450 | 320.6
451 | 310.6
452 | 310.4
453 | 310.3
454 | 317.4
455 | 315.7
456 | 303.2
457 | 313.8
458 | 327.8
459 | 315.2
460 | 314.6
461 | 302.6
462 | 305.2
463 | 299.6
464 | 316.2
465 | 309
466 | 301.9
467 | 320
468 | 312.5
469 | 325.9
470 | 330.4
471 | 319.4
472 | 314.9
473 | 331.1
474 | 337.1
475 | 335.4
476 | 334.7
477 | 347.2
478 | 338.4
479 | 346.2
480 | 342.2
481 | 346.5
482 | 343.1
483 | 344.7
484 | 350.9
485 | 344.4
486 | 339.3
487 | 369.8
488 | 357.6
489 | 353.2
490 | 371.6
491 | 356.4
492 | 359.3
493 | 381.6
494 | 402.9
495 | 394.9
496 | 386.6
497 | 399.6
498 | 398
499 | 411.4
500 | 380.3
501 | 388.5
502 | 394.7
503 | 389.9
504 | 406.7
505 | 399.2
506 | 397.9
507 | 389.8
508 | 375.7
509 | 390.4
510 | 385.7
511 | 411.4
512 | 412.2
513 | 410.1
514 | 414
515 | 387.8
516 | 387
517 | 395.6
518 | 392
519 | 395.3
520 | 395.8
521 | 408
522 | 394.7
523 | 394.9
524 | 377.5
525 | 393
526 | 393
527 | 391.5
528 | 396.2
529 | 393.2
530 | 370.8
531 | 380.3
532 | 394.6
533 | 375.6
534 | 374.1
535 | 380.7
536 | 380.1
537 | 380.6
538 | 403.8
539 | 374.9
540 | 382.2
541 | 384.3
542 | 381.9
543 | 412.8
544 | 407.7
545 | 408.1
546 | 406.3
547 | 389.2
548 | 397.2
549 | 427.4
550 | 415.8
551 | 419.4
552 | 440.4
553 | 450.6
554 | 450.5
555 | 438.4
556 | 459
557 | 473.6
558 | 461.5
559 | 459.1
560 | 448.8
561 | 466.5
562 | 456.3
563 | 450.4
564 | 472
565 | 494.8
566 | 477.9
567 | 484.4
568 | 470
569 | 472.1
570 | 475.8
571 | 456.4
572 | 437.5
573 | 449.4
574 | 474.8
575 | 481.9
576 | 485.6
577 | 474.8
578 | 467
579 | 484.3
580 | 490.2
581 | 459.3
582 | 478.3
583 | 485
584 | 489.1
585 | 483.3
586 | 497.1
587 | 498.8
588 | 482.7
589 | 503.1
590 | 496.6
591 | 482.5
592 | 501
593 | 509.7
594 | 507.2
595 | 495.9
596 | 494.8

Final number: 57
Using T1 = 332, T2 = 389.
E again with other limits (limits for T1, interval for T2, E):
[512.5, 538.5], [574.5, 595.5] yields 97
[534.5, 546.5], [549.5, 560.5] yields 55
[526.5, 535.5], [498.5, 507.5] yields 11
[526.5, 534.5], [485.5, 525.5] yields 4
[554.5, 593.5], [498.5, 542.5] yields -84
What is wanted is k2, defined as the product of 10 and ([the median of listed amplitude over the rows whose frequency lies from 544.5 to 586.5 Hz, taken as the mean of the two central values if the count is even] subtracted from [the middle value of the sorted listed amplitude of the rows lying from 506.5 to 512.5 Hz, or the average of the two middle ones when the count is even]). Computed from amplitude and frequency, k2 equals -739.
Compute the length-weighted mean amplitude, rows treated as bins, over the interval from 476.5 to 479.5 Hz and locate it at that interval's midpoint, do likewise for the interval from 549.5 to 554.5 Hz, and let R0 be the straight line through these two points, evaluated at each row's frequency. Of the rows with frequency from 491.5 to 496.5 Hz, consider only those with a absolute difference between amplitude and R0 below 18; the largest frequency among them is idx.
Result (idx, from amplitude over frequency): 492 Hz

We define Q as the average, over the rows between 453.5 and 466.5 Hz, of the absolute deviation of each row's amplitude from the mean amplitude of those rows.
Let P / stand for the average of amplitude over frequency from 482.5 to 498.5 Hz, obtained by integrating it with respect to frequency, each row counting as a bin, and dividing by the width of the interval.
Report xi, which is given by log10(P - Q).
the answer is 2.56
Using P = 369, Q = 6.8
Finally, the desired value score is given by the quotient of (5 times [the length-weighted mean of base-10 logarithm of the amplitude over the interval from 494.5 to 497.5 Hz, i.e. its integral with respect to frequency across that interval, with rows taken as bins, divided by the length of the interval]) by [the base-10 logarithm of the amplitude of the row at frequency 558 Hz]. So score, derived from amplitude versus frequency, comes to 4.87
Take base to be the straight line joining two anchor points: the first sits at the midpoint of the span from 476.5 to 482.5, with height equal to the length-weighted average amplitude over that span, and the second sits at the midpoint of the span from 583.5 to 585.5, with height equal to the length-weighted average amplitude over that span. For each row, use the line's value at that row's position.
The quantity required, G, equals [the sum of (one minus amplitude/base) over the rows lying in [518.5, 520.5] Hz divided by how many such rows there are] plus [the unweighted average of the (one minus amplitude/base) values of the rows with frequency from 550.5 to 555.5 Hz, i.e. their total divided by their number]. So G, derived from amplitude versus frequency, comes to 0.01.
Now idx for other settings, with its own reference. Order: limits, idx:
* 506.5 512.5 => 510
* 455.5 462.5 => 460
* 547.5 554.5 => 554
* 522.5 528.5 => 528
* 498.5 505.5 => 503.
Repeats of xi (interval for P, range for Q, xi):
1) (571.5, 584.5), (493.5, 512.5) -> 2.67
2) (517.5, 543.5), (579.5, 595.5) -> 2.58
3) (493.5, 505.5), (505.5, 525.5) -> 2.59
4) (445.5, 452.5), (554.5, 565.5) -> 2.48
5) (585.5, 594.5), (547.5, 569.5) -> 2.68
